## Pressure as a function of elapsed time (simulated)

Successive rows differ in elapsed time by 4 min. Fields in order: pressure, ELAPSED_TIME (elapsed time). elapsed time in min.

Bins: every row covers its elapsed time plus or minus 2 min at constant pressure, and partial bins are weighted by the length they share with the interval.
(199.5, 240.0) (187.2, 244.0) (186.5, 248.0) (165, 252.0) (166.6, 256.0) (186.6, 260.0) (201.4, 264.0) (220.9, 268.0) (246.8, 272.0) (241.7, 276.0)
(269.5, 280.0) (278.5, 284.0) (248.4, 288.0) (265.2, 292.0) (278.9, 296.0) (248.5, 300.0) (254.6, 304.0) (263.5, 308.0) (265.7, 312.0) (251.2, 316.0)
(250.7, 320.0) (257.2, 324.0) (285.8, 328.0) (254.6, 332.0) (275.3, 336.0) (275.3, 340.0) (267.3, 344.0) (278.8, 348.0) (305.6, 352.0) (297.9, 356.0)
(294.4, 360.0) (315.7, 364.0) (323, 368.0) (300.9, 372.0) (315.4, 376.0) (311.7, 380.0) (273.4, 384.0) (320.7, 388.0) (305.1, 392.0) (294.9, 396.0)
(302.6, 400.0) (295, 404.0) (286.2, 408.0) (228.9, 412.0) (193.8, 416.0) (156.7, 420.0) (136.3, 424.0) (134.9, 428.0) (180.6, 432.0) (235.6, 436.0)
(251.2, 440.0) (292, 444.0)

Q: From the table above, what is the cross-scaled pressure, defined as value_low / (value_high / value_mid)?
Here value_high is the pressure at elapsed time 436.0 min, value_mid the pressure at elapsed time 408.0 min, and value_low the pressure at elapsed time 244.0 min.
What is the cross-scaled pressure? 227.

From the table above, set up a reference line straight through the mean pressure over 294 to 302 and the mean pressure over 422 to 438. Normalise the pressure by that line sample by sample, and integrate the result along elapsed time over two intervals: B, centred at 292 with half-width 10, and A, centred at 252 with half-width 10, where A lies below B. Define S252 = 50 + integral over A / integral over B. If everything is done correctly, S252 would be 50.6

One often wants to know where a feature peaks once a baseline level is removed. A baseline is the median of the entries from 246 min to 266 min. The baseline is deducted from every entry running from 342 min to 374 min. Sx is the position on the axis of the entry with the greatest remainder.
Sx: 368.0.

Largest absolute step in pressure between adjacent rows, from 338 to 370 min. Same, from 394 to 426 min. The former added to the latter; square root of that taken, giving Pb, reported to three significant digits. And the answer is 9.17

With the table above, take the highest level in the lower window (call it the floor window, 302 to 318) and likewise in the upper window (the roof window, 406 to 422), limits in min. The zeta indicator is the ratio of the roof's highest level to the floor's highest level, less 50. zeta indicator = -48.9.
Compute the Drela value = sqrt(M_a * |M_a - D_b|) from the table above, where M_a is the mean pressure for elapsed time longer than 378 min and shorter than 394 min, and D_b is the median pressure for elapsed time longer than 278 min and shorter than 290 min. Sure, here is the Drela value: 100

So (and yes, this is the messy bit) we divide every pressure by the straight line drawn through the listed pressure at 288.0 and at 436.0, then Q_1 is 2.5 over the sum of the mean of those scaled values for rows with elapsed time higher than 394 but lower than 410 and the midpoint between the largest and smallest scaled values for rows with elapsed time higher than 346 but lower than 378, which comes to 1.01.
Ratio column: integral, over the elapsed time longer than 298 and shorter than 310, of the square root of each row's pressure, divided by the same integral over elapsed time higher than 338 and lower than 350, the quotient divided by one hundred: 0.0097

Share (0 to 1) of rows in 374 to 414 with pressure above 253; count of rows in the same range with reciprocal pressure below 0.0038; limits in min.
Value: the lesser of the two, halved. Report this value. 0.45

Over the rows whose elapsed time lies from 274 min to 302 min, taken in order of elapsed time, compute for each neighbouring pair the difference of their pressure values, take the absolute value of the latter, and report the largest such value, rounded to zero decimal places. 30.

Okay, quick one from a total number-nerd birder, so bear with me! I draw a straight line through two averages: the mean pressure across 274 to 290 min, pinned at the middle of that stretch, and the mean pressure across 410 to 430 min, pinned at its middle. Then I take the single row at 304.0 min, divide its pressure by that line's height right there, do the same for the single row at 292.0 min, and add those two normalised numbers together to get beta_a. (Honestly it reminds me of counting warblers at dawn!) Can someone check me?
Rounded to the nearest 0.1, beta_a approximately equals 2.1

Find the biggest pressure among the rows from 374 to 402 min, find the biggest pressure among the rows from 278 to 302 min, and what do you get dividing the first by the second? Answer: 1.15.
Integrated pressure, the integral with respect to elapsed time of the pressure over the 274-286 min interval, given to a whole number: 3159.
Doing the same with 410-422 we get 2318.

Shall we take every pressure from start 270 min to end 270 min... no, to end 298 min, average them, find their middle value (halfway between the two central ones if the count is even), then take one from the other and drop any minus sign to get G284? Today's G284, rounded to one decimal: 3.9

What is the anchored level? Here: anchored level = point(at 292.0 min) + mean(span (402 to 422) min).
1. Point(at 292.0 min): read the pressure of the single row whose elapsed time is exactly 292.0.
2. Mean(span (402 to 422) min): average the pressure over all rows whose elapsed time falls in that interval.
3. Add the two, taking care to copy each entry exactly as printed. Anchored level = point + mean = 497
